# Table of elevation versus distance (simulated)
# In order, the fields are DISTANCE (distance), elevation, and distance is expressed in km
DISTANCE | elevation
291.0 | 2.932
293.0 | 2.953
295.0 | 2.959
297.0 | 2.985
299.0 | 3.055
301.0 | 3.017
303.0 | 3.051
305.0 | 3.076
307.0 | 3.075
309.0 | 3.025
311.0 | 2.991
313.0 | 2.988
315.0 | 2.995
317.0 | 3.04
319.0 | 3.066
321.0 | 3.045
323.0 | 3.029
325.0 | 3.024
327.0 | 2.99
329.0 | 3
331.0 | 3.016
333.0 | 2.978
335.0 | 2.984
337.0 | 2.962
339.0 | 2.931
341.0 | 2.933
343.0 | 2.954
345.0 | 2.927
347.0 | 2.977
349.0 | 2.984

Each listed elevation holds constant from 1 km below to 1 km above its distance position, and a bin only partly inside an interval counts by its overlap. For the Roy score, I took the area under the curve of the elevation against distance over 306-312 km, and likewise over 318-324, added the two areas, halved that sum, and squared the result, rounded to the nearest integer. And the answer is 332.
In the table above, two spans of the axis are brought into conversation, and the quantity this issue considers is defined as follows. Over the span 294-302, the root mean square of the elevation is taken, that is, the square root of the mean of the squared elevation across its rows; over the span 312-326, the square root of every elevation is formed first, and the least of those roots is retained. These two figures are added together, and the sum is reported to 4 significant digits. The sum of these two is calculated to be 4.733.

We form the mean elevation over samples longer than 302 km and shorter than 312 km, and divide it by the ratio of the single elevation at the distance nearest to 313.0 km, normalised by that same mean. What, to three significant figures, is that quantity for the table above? 3.10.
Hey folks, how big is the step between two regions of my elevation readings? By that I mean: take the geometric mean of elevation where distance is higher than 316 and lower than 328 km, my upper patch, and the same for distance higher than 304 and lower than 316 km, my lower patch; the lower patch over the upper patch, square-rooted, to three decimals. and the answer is 0.999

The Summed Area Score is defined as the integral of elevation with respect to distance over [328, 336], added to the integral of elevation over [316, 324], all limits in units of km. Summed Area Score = 48.3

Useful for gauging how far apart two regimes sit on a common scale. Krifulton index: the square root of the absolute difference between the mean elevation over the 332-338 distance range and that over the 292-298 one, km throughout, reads 0.09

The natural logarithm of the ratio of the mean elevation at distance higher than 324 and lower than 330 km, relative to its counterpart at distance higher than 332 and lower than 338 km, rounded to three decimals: 0.010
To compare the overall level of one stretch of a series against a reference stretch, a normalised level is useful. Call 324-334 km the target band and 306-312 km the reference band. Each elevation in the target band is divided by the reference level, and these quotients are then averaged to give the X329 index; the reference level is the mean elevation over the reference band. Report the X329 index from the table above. 0.99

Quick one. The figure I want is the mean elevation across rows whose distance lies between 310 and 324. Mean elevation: 3.02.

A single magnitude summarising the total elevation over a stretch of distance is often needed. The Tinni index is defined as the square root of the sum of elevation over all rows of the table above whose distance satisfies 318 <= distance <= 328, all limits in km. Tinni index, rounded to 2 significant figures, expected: 3.9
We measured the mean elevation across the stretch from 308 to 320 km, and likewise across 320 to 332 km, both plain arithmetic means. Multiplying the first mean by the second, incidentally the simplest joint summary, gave 9.10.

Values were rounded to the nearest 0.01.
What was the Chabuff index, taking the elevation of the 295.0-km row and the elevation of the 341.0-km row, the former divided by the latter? 1.01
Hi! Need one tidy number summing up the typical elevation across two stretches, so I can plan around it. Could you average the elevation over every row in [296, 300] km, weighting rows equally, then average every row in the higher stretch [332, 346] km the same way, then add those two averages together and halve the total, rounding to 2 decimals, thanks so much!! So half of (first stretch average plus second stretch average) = 2.99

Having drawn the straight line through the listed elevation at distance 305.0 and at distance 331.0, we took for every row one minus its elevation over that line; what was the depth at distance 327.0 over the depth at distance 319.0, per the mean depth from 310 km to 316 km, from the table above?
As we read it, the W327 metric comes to -73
